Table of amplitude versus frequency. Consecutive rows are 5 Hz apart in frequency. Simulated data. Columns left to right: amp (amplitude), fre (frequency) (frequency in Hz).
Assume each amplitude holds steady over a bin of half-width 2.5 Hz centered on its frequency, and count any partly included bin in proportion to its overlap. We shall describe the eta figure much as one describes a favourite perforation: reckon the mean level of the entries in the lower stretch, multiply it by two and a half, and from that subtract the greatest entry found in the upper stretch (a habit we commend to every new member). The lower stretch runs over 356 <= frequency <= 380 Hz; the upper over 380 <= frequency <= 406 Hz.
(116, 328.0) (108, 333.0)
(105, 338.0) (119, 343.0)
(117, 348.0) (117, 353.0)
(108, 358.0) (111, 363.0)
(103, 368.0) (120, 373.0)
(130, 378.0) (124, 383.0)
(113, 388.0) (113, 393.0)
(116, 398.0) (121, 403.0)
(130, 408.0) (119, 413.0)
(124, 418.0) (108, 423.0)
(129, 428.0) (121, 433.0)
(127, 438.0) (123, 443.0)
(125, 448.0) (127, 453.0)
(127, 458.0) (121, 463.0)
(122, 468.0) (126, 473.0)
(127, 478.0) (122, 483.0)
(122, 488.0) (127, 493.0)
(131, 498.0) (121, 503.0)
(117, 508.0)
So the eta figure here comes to 162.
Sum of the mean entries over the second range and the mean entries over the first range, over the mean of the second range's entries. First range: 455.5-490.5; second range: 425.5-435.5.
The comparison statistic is 1.99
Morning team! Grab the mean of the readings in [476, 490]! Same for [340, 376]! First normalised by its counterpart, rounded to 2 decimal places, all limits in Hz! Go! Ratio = 1.09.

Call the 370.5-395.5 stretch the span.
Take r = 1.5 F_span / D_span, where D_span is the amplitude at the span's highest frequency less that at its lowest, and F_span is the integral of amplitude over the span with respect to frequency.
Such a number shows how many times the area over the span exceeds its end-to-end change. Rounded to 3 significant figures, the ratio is -643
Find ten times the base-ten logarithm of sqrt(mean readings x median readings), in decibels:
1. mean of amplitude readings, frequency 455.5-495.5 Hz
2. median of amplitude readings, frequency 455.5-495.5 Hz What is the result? 20.9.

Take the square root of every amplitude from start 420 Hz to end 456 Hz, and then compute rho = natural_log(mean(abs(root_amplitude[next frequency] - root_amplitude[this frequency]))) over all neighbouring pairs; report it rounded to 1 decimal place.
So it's -1.1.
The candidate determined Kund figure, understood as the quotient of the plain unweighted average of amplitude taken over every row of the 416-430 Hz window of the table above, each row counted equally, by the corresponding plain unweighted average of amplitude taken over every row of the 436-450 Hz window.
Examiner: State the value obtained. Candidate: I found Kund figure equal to 0.96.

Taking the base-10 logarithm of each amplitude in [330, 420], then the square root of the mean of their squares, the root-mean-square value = 2.066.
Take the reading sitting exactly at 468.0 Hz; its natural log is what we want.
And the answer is 4.804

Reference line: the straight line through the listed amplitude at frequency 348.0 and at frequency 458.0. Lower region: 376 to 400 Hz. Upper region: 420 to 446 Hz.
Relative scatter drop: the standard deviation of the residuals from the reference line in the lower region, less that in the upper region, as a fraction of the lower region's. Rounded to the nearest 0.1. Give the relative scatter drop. 0.0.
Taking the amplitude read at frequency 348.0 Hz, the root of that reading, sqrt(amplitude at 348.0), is 10.8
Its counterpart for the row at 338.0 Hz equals 10.2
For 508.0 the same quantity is 10.8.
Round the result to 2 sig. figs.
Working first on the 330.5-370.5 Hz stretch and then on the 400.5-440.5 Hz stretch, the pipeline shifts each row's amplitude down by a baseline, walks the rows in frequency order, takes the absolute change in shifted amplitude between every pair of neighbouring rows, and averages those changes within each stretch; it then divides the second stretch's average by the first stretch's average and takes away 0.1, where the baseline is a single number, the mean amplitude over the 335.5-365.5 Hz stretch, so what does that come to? 1.8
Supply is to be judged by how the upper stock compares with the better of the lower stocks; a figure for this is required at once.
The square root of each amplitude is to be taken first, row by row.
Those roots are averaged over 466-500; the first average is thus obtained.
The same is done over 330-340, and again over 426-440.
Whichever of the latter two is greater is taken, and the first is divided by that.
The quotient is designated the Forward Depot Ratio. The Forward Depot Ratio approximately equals 1.00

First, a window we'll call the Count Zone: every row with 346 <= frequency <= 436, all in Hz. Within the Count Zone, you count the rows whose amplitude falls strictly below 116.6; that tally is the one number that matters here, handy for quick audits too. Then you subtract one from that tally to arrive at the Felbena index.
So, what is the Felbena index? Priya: 6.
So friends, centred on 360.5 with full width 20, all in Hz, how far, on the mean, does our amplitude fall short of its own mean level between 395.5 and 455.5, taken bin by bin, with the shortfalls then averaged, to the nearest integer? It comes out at 13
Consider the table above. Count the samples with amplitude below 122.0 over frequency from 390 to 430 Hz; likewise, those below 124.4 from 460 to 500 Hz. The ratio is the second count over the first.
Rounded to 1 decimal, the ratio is 0.8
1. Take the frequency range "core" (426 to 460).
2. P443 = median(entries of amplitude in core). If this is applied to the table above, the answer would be 127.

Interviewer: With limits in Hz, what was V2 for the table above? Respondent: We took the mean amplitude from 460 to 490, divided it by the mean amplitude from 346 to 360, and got 1.08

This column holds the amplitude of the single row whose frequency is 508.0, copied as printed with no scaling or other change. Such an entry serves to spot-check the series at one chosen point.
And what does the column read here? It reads 117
